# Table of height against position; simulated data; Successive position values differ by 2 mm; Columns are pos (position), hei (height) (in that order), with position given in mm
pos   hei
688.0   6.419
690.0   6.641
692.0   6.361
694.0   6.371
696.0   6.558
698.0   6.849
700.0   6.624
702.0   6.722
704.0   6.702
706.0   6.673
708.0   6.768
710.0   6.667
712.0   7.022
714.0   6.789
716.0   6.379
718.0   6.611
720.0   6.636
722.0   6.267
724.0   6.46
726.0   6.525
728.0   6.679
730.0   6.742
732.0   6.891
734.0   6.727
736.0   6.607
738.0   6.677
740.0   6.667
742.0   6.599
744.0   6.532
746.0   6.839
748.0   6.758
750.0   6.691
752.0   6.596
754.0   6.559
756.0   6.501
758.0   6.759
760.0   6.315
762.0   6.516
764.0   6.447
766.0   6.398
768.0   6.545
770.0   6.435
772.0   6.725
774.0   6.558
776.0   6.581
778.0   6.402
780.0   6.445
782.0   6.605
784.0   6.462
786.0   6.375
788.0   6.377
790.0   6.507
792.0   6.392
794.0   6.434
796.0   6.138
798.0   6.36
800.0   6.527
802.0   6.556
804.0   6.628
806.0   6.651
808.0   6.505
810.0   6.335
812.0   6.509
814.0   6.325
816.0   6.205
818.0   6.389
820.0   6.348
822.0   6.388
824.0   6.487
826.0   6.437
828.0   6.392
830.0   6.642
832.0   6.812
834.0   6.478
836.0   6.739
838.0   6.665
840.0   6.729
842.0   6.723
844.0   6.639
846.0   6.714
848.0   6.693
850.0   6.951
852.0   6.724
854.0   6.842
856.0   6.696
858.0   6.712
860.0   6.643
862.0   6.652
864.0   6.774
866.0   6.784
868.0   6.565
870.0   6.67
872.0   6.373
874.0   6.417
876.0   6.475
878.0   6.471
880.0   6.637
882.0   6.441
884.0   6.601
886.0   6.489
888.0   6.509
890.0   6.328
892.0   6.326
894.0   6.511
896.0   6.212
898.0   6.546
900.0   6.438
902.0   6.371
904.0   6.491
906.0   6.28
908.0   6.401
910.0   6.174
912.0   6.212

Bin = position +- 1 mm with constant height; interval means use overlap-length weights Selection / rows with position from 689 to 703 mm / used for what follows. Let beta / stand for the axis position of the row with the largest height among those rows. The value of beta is 698.0 mm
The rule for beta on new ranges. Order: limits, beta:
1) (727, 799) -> 732.0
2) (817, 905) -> 850.0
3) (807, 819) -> 812.0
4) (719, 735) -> 732.0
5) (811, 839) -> 832.0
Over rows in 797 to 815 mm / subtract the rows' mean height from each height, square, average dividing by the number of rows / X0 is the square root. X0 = 0.115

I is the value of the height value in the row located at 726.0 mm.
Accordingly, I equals 6.525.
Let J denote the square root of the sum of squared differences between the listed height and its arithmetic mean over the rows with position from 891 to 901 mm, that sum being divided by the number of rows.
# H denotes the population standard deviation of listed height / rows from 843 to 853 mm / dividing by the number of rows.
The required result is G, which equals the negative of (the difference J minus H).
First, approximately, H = 0.107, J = 0.123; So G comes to -0.016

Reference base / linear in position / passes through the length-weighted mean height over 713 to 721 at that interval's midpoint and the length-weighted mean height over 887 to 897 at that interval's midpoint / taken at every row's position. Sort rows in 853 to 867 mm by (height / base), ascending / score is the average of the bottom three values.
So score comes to 1.04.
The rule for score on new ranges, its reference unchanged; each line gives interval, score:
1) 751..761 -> 0.99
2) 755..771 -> 0.98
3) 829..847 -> 1.02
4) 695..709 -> 1.00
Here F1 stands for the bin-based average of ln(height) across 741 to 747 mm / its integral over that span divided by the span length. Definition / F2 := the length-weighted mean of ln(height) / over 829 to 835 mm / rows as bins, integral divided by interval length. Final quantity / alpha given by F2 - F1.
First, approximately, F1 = 1.90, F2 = 1.89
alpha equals -0.002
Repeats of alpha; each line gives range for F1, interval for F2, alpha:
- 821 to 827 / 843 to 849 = 0.037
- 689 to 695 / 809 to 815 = -0.010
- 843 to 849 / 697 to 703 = 0.007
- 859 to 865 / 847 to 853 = 0.015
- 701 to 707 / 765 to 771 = -0.036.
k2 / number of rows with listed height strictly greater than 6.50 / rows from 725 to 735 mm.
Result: 5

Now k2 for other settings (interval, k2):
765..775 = 3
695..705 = 5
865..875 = 3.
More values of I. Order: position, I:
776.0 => 6.581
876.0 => 6.475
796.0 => 6.138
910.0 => 6.174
